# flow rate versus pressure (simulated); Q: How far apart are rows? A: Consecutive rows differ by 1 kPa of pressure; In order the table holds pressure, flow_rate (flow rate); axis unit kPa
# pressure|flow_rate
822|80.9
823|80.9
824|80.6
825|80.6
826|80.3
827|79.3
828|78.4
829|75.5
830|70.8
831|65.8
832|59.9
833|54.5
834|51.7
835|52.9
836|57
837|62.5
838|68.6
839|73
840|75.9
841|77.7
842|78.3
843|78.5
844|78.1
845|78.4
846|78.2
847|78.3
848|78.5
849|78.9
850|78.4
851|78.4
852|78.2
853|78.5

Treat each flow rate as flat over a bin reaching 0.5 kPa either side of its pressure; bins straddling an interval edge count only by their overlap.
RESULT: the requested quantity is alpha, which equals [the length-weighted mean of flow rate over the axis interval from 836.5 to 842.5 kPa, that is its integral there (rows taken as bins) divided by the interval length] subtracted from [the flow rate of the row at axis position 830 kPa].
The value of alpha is -2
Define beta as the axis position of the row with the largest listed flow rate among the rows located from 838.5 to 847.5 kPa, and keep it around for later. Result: 843 kPa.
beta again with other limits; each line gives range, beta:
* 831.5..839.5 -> 839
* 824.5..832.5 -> 825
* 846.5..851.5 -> 849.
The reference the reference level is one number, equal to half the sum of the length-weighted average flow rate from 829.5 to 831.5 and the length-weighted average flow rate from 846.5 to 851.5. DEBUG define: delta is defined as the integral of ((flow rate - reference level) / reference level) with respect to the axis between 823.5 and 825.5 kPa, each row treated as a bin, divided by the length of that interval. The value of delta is 0.098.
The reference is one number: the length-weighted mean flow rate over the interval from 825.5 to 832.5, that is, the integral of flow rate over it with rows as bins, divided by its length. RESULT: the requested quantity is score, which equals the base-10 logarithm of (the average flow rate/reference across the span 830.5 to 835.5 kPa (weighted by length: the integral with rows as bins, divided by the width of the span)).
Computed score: -0.107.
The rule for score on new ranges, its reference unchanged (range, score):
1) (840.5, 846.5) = 0.031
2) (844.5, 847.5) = 0.031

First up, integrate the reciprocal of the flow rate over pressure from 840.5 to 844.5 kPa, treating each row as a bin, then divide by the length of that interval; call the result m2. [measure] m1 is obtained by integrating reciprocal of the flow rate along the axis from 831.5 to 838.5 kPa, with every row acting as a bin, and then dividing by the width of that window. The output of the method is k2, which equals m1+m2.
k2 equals 0.030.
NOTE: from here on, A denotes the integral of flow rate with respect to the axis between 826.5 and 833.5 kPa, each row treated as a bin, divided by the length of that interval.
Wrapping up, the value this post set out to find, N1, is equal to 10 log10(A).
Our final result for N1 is 18.4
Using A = 69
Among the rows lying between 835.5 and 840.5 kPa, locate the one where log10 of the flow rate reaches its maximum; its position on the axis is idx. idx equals 840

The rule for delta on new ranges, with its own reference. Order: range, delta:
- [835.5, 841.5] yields -0.058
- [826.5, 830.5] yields 0.035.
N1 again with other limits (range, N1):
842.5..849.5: 18.9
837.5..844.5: 18.8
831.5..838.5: 17.6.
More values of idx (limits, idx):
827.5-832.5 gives 828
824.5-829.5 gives 825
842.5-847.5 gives 843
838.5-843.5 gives 843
